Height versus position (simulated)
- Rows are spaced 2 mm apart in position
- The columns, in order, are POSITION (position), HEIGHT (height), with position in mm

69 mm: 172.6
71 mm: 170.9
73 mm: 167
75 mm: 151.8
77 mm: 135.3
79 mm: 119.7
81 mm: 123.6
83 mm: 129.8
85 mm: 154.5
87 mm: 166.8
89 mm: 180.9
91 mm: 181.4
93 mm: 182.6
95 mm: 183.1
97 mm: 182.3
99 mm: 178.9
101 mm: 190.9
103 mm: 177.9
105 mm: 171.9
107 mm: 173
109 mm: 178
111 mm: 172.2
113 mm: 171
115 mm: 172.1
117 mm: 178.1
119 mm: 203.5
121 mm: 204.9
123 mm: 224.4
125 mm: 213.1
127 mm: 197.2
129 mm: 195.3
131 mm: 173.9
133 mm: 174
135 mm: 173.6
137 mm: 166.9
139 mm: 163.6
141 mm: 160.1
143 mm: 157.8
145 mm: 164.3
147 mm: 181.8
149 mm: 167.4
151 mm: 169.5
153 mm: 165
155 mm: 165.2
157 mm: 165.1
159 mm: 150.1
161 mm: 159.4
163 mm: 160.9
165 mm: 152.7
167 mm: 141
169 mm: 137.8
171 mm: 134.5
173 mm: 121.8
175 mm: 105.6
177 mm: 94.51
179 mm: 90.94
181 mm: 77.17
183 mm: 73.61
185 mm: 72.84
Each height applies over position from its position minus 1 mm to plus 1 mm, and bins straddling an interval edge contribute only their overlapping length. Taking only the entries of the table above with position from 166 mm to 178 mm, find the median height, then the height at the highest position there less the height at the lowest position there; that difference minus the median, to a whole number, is -175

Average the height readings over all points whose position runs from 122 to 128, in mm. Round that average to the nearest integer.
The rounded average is 212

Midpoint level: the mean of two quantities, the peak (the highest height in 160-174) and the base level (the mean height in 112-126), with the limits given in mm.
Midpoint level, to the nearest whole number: 178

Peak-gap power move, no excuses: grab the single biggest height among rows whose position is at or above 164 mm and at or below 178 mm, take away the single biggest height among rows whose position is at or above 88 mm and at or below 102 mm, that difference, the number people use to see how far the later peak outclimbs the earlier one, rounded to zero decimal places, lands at -38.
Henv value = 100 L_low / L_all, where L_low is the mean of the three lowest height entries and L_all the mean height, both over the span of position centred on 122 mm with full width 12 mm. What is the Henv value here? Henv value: 94.8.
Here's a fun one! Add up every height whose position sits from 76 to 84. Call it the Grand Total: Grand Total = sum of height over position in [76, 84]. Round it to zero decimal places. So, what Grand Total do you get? 508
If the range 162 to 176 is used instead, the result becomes 954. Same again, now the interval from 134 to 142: 664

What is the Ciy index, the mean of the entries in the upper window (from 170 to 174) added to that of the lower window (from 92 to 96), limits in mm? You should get 311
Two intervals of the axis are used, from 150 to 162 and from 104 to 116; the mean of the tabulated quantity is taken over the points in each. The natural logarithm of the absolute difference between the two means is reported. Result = 2.4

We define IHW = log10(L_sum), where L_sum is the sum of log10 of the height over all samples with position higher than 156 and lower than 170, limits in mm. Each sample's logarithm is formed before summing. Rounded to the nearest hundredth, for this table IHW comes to 1.18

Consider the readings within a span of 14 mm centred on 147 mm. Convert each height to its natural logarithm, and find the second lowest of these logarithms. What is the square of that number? 25.8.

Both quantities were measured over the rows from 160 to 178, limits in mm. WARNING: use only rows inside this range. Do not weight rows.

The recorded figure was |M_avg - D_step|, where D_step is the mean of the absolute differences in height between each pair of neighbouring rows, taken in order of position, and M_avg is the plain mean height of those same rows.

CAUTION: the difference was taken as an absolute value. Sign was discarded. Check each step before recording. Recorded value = 126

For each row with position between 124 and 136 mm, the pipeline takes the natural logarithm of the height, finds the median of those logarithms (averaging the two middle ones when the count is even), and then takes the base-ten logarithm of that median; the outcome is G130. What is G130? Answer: 0.717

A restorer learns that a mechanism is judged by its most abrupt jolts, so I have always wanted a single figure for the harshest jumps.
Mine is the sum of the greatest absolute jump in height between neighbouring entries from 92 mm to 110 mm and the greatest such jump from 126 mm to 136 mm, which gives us 34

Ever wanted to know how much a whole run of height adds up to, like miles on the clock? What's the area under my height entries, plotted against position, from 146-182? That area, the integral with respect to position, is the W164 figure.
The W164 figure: 5081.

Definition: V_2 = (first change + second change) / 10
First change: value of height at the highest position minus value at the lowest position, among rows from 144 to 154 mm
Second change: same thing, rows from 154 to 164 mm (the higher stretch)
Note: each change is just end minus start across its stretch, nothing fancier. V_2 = 0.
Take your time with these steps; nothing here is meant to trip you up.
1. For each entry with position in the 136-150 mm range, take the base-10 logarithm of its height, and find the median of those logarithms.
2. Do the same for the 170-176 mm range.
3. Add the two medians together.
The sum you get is 4.30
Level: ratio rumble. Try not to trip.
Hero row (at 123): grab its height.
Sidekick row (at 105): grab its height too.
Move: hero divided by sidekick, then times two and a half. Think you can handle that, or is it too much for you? 3.26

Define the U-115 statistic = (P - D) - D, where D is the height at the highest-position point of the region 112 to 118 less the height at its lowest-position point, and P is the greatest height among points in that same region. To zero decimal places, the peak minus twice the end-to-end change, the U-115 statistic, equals 164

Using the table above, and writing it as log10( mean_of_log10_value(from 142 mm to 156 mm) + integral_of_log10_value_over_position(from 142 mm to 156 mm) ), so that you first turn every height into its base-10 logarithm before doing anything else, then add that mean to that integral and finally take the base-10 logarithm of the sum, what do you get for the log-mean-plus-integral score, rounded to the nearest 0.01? 1.52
